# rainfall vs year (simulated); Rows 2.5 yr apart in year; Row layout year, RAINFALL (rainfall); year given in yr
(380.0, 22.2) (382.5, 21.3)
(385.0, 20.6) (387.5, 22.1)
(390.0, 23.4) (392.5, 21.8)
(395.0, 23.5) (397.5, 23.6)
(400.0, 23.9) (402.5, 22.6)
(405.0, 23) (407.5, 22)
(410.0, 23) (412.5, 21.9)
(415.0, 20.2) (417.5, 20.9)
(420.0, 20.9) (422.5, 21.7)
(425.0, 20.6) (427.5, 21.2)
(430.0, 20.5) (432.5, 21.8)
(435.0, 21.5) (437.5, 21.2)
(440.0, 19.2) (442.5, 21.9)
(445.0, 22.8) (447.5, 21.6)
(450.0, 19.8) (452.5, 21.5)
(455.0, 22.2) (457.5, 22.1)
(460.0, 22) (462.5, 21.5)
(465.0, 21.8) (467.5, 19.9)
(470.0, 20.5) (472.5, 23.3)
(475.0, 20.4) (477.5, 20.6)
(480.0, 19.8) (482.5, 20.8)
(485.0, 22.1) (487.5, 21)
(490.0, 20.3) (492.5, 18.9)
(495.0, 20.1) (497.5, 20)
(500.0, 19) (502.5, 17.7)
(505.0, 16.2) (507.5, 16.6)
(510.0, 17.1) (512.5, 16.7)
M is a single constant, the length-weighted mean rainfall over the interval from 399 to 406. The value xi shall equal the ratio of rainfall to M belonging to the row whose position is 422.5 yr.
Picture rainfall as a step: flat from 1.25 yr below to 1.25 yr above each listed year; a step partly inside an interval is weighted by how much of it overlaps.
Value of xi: 0.94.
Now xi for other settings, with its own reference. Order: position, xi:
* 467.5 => 0.86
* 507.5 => 0.72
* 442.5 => 0.95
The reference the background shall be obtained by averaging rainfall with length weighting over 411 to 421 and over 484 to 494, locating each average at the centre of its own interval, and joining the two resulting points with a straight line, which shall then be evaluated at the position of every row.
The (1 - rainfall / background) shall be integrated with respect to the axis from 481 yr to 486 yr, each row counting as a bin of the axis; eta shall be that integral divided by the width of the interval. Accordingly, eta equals -0.04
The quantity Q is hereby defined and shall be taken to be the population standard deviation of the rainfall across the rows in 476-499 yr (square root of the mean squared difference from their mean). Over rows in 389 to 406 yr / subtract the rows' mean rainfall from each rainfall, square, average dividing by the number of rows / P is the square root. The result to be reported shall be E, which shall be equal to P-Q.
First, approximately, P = 0.66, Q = 0.84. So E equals -0.17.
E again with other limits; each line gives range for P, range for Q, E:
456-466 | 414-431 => -0.23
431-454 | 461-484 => 0.00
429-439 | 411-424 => -0.13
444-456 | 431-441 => -0.01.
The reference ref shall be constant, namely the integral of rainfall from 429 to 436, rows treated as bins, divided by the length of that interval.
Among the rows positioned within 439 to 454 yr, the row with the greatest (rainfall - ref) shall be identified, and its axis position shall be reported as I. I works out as 445.0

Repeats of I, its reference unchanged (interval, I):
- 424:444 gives 442.5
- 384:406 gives 400.0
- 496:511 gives 497.5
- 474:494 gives 485.0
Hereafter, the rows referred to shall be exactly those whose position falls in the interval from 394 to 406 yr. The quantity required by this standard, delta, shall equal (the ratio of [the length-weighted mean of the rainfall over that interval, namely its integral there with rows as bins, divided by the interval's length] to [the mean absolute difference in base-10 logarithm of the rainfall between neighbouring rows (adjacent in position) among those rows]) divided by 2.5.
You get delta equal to 951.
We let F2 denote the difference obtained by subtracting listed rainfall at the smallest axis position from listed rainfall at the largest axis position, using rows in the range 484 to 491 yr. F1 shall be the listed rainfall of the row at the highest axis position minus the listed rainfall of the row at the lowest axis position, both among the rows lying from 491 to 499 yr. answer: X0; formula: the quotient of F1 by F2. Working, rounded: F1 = 1.1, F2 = -1.8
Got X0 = -0.6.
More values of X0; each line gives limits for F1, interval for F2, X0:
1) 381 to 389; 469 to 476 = -8.0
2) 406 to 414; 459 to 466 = 0.5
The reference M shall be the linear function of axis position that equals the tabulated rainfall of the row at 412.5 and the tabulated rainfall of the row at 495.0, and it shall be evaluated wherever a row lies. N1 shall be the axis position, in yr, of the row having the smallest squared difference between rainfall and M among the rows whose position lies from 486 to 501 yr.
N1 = 495.0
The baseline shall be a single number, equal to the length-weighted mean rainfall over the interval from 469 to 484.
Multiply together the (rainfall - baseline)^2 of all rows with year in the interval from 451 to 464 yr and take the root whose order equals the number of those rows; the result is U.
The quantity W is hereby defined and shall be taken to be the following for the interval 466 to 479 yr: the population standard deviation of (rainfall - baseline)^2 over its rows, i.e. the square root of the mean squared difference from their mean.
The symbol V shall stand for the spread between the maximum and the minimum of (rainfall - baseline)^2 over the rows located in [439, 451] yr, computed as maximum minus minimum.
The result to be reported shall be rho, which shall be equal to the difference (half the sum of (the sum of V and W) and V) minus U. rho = 3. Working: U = 0.77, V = 3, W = 2.1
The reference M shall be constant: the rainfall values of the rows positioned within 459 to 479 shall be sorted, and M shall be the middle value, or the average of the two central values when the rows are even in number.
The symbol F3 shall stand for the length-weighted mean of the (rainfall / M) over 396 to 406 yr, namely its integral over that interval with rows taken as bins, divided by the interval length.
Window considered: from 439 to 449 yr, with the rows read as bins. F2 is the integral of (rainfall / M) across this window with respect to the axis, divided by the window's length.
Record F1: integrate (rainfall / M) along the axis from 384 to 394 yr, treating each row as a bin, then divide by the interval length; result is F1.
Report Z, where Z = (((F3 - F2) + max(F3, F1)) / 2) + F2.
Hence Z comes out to 1.614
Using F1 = 1.05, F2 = 1.02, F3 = 1.11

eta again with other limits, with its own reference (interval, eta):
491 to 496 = 0.05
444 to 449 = -0.06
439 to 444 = 0.01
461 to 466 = -0.05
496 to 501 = 0.04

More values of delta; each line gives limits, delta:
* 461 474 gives 300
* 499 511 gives 298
